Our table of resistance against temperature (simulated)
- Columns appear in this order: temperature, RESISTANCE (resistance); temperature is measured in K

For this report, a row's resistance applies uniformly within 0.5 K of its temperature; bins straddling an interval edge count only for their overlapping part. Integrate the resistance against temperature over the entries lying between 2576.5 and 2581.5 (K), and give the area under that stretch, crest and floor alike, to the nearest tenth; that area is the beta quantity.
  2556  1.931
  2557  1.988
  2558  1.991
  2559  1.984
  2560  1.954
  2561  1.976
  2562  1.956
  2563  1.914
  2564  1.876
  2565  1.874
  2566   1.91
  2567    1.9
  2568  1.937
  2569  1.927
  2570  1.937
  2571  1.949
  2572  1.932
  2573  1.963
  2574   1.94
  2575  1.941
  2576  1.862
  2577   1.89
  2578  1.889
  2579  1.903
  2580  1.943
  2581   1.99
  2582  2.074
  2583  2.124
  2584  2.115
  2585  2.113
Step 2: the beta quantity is 9.6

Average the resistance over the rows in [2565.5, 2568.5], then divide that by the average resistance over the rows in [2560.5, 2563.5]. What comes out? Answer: 0.98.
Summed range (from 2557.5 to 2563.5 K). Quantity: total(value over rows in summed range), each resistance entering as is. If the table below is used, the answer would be 11.8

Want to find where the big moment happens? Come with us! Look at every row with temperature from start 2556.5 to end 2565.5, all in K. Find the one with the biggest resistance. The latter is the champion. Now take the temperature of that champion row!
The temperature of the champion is 2558 K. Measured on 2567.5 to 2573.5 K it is 2573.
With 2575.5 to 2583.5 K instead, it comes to 2583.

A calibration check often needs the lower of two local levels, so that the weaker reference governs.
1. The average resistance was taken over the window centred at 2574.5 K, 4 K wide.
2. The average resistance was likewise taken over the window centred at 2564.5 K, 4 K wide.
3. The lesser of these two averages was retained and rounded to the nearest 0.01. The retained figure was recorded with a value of 1.89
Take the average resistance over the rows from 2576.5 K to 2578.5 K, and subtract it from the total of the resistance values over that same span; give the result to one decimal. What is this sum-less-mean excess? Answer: 1.9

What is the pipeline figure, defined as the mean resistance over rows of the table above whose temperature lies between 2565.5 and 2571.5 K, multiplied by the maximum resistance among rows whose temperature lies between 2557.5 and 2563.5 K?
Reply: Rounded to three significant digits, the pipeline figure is 3.84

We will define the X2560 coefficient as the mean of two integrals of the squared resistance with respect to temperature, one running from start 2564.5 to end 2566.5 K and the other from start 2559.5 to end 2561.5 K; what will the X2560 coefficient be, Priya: 7.44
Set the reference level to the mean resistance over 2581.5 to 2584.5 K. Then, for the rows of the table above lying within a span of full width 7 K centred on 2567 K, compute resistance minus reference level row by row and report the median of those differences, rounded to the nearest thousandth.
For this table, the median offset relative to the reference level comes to -0.194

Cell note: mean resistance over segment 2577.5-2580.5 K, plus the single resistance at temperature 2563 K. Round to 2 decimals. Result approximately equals 3.83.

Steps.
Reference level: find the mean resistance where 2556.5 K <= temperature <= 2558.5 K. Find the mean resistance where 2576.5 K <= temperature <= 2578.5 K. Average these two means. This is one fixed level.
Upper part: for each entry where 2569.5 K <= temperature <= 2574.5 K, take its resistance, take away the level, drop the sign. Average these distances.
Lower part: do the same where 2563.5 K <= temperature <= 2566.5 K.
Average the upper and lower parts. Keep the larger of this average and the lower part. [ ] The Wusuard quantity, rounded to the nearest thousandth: 0.053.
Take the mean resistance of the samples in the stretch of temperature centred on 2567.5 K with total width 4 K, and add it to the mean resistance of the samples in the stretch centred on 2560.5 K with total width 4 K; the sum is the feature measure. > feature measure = 3.89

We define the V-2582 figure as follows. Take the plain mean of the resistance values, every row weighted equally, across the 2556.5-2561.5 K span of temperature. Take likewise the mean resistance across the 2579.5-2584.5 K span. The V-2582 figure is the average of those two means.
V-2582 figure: 2.01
